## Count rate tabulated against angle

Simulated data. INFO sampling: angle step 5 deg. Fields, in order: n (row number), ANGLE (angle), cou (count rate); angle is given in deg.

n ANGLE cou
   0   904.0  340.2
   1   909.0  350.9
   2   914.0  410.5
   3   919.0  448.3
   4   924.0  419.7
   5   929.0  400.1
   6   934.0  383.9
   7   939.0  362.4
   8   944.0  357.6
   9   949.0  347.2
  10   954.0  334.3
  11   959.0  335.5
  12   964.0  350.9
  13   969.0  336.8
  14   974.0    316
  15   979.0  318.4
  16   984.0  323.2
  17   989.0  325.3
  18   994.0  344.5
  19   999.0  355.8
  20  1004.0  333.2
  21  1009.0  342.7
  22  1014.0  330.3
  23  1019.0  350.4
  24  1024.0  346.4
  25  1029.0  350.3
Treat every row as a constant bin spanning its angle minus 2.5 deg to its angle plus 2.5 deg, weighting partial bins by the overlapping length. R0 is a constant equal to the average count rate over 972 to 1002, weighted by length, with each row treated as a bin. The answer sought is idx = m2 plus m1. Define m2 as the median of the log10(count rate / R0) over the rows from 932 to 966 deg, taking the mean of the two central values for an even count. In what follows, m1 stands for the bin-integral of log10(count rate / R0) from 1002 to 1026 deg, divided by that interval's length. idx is 0.04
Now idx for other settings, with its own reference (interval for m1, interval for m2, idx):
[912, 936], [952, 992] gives 0.09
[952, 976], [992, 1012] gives 0.02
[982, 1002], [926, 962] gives 0.04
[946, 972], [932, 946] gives 0.05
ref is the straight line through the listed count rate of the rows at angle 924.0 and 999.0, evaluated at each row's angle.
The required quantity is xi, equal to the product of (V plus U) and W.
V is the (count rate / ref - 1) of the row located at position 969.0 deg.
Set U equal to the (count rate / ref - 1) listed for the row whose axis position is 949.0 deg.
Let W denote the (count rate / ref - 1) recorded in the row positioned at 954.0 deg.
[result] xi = 0.037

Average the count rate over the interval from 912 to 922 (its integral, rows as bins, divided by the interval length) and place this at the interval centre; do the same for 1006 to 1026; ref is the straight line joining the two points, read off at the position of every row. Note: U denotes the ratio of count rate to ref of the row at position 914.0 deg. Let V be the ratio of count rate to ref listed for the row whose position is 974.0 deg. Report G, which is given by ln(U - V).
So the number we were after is -2.2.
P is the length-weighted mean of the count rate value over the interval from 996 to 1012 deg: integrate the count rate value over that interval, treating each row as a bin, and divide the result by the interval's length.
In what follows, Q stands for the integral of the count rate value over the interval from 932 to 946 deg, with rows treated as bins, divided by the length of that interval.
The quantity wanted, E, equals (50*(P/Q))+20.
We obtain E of 66.7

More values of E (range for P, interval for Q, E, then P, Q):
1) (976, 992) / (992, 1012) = 67.0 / 323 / 344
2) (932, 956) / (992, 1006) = 71.8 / 357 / 345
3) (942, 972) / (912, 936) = 61.5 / 343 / 413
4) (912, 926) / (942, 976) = 82.8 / 427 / 340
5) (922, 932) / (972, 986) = 83.9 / 408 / 319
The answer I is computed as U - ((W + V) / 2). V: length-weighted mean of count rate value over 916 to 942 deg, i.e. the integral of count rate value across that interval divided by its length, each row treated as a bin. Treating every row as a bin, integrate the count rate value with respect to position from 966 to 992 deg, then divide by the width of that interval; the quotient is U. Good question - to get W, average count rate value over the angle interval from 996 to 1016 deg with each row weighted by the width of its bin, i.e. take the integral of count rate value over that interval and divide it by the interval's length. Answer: -47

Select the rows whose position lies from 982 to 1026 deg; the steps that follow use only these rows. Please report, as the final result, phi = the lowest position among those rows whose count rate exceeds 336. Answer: 994.0 deg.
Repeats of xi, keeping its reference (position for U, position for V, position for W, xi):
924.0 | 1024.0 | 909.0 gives -0.007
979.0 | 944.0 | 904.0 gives 0.057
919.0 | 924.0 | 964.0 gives -0.005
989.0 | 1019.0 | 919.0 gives -0.004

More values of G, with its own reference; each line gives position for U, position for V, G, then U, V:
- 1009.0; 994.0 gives -3.5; 0.984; 0.95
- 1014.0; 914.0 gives -4.5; 0.960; 0.95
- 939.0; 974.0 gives -3.0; 0.883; 0.83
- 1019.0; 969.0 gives -1.9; 1.032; 0.88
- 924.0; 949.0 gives -2.1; 0.991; 0.86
